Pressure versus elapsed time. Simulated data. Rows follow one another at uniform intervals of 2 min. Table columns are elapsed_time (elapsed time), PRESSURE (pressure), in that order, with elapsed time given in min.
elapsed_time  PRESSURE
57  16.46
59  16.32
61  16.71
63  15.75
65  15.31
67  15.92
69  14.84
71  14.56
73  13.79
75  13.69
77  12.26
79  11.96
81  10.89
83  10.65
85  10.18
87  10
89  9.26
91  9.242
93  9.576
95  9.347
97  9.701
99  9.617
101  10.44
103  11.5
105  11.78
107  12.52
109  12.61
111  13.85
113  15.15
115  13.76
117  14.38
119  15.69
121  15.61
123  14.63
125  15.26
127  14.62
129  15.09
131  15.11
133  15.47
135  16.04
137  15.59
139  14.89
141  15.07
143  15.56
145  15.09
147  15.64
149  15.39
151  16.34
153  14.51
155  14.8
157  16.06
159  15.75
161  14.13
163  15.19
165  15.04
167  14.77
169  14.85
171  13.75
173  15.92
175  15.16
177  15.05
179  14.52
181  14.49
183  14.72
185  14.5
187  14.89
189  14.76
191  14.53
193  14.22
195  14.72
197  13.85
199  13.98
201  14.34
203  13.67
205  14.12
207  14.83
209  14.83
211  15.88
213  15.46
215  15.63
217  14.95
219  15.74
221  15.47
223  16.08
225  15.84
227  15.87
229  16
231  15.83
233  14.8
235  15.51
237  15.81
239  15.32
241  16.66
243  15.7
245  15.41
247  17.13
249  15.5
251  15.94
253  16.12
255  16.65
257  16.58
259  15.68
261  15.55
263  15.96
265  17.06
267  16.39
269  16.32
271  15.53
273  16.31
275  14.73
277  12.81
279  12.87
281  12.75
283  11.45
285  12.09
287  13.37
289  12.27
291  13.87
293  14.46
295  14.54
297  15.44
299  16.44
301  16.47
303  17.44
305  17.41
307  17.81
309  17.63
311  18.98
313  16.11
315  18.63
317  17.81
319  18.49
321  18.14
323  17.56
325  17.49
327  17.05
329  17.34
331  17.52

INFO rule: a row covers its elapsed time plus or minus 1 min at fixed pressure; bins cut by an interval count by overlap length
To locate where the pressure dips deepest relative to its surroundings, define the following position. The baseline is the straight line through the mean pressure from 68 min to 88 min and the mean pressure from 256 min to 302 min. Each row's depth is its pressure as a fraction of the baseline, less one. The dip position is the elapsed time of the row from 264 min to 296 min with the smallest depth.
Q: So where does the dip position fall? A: 283 min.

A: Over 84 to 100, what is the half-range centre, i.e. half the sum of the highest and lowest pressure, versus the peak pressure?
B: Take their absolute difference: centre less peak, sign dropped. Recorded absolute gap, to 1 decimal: 0.5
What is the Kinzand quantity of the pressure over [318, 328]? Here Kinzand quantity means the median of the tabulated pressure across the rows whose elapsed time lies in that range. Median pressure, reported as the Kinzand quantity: 17.6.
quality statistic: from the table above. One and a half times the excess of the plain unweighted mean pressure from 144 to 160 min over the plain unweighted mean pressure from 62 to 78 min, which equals 1.4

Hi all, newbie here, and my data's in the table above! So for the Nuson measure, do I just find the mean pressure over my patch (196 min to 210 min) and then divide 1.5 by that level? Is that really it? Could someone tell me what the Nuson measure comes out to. 0.105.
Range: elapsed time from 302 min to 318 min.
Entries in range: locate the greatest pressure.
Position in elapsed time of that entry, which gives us 311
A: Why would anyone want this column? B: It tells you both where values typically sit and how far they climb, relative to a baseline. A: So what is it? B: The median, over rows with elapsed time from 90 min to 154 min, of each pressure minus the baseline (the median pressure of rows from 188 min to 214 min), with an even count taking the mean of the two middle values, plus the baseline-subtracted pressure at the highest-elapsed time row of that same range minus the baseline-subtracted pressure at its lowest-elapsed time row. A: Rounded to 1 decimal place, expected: 5.5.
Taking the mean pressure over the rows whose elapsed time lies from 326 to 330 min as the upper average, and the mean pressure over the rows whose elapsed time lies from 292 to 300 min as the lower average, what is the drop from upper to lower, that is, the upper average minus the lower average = 2.0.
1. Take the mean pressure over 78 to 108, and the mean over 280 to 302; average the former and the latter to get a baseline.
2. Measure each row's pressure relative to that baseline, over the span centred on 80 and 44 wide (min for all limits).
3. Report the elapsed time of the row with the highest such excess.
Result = 61 min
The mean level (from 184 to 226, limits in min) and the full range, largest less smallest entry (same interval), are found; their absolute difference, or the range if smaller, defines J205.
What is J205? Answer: 2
